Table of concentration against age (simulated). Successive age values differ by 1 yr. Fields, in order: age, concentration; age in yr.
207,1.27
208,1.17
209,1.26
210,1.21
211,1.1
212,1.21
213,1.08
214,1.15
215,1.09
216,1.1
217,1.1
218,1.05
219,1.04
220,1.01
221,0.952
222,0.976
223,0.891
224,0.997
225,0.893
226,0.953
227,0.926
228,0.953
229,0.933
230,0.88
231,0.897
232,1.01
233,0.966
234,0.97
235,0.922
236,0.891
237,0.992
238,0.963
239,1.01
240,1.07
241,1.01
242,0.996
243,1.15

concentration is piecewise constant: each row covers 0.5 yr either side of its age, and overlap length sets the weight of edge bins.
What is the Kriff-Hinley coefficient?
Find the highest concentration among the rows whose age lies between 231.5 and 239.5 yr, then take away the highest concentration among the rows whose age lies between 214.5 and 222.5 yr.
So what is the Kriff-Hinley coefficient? -0.090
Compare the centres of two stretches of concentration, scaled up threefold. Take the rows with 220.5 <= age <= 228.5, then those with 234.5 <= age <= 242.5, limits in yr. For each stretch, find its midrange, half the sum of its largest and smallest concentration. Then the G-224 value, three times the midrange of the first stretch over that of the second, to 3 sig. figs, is 2.89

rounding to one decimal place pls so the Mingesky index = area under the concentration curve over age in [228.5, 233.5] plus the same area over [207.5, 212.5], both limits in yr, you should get 10.6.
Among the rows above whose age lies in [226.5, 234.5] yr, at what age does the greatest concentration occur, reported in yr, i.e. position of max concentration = 232 yr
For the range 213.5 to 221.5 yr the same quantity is 214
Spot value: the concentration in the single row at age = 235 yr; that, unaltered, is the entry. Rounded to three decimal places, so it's 0.922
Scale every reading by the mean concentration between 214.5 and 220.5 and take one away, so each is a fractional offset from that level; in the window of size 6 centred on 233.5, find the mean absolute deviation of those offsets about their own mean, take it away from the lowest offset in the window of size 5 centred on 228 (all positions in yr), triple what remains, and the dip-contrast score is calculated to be -0.63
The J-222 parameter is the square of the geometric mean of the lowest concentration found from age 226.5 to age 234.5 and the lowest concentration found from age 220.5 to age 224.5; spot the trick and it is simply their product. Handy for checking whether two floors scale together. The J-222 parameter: 0.78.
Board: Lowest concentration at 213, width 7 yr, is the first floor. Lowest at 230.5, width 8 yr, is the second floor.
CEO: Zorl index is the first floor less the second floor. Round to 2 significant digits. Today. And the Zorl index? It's 0.20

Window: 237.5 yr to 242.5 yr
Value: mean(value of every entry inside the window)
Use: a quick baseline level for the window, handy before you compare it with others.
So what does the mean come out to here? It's 1.01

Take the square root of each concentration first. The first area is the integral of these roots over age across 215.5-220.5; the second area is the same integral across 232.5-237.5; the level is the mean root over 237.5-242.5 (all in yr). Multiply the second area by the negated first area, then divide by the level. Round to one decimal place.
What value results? -24.9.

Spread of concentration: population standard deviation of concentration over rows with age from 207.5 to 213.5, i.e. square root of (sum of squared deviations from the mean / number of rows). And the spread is 0.064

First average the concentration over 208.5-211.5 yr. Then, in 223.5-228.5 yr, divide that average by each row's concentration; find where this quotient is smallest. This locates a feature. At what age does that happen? 224 yr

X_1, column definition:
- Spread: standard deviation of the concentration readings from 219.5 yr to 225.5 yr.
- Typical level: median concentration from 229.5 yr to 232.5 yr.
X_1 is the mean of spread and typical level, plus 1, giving 1.47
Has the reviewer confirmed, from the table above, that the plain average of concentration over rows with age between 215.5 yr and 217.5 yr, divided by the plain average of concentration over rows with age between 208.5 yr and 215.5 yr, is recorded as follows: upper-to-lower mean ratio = 0.951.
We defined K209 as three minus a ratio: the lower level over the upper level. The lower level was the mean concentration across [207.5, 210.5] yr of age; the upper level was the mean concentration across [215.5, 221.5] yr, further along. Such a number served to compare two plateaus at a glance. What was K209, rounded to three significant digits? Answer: 1.84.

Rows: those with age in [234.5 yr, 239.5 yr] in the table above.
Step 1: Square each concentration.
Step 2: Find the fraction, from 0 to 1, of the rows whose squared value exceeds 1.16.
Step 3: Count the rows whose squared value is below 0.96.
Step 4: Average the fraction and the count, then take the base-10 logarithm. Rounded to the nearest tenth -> 0.2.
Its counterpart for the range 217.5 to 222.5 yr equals 0.0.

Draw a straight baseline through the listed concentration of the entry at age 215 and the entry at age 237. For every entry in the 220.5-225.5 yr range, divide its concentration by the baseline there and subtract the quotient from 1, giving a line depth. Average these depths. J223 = 0.11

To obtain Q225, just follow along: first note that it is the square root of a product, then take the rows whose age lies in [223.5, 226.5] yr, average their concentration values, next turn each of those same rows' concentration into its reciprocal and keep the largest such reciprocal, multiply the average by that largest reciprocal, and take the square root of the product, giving 1.03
